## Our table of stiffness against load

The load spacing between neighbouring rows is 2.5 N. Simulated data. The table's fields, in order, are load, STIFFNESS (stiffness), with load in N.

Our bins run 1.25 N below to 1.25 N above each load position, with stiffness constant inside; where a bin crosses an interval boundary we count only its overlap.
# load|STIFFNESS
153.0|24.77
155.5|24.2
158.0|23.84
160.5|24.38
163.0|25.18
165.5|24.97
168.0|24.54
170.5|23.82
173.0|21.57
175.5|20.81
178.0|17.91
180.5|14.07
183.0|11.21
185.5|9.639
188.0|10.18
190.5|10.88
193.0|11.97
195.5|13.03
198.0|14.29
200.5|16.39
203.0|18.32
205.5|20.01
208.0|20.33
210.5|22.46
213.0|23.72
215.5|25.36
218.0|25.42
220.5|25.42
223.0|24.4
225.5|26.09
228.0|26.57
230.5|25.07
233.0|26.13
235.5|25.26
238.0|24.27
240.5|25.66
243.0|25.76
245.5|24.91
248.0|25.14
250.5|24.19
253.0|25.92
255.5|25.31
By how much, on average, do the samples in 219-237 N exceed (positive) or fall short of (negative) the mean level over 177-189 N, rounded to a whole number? 13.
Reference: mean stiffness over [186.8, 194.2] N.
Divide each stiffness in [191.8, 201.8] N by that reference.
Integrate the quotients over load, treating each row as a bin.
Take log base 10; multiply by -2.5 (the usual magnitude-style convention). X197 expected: -2.8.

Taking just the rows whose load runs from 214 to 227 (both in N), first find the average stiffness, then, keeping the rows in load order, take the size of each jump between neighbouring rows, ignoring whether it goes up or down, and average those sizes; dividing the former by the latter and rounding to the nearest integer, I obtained 37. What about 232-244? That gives 30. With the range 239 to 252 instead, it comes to 47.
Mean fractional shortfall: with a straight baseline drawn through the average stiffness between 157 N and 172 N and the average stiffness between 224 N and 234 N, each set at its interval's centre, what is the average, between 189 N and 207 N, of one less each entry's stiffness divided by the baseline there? 0.41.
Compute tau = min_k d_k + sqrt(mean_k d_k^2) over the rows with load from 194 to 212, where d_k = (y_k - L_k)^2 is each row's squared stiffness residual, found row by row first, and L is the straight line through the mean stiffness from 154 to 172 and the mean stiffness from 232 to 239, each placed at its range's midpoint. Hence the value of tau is 81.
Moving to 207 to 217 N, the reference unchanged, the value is 11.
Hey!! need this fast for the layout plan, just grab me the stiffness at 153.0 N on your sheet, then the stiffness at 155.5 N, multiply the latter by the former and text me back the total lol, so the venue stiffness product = 599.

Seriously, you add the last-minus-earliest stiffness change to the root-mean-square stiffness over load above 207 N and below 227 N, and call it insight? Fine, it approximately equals 30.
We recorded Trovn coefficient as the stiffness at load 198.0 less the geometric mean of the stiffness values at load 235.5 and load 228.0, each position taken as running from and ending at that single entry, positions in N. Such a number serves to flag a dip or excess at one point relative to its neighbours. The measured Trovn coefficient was -11.6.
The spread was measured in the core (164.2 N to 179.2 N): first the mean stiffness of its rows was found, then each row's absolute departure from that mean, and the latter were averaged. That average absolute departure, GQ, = 2.2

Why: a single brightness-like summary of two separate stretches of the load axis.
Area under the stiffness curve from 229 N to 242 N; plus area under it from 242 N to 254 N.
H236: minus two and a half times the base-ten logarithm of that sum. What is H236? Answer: -7.00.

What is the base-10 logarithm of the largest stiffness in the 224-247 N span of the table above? 1.42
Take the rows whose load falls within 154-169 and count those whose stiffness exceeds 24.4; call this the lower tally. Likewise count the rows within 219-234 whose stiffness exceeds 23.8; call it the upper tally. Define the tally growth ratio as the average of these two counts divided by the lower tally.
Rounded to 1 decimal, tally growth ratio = 1.5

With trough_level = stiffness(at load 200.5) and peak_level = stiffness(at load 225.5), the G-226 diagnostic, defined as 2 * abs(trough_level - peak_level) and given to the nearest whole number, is 19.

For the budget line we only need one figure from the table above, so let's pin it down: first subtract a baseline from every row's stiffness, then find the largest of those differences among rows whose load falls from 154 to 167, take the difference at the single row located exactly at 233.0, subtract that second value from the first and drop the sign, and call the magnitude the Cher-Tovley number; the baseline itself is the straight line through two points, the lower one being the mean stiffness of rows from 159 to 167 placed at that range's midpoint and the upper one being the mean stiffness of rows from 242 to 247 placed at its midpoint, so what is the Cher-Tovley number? 0.5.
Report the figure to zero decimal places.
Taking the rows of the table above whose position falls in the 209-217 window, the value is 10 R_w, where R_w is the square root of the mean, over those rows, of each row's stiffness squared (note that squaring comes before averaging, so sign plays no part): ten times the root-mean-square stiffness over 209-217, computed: 239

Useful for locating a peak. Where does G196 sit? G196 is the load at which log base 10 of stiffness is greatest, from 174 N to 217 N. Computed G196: 215.5 N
